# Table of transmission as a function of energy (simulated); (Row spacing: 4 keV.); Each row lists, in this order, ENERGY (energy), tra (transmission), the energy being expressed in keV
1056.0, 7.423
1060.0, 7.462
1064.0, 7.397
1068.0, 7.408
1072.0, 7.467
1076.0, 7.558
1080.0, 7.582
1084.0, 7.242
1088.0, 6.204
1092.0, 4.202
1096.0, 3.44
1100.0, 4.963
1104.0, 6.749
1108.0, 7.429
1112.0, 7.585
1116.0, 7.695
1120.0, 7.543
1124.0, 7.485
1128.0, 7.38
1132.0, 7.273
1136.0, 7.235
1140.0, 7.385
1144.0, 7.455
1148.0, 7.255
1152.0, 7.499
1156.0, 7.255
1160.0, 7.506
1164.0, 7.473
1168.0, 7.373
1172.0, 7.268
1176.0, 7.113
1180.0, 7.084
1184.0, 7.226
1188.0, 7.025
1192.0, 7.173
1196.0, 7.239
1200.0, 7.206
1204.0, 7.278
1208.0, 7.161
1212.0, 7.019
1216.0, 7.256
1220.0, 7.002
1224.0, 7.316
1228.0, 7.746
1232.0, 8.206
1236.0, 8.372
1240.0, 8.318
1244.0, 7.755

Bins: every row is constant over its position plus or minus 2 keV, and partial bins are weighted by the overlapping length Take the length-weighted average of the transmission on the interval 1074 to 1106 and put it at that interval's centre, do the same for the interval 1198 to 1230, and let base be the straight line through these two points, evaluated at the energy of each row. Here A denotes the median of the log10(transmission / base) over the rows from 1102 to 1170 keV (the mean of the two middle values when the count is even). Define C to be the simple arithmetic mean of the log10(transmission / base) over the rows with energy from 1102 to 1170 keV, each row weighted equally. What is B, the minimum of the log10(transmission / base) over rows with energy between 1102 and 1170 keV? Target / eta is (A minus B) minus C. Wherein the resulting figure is -0.040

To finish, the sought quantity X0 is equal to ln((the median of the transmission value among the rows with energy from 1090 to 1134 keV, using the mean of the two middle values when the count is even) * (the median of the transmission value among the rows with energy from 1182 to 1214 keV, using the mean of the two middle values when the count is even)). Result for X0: 3.97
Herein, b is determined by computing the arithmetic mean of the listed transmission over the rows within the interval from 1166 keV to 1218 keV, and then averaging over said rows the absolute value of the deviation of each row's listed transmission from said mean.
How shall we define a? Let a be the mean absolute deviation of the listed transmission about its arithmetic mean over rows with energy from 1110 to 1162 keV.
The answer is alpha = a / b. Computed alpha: 1.4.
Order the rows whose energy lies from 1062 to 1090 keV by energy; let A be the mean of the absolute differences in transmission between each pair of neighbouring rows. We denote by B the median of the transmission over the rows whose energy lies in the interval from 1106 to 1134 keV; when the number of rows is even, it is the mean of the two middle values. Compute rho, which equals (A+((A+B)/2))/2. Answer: 2.07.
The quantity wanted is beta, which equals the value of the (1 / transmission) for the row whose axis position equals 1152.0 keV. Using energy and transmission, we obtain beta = 0.133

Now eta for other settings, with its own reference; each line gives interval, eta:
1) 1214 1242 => 0.020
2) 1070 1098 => 0.328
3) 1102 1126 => -0.037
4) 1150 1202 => -0.010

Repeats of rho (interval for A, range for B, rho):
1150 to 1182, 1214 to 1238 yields 1.98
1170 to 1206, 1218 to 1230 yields 1.91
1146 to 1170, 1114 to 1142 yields 1.98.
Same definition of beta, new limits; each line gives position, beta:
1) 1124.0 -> 0.134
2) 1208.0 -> 0.140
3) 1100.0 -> 0.201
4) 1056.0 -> 0.135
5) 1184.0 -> 0.138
